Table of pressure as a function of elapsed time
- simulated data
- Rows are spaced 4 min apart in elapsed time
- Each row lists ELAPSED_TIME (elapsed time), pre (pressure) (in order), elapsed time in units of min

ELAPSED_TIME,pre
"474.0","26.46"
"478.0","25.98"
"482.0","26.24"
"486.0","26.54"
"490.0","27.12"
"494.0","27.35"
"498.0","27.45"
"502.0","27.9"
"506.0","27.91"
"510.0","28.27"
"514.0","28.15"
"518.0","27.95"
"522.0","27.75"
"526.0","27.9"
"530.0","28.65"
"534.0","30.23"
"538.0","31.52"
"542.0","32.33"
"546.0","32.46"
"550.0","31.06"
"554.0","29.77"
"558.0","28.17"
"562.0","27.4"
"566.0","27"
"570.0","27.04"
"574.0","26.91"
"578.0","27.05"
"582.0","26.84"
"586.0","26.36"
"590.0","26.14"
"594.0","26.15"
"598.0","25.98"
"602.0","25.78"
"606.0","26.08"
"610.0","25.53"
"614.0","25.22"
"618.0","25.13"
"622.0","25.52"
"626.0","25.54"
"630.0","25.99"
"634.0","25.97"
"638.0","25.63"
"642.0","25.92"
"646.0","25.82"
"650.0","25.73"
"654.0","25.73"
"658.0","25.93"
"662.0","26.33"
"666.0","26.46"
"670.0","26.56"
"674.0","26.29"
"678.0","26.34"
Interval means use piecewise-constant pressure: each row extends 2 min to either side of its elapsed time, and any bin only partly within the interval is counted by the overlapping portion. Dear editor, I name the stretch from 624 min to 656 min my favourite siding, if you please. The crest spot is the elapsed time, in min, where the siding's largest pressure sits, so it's 630.0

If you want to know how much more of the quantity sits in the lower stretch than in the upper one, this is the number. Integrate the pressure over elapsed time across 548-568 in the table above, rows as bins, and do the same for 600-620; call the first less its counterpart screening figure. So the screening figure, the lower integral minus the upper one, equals 63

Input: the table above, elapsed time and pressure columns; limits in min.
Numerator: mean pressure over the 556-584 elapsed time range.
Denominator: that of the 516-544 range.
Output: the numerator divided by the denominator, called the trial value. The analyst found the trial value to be 0.92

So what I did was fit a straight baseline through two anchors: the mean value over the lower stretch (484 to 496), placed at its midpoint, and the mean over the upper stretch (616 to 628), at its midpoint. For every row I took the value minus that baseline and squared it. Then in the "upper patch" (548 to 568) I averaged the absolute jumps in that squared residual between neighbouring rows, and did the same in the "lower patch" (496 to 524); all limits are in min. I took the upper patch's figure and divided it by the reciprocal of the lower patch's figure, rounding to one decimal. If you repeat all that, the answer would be 2.7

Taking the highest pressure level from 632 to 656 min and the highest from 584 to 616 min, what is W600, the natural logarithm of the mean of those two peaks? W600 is 3.26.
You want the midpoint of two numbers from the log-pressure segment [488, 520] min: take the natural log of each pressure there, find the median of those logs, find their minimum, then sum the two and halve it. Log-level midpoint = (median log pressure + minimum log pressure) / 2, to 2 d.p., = 3.31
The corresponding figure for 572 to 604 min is 3.26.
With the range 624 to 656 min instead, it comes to 3.24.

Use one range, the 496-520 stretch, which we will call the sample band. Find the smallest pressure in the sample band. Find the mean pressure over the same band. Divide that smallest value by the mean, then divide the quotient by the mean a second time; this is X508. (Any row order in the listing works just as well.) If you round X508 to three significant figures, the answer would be 0.0352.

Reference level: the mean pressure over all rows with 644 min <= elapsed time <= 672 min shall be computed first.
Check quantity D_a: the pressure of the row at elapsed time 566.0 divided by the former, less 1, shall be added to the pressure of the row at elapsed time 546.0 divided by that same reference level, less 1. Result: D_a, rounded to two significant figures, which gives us 0.28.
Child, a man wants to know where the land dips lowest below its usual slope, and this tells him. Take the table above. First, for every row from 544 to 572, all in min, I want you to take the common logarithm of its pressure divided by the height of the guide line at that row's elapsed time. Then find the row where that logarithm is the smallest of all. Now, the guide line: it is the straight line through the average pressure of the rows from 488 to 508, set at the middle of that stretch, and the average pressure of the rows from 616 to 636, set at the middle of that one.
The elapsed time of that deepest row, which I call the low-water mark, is 566.0 min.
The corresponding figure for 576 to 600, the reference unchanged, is 598.0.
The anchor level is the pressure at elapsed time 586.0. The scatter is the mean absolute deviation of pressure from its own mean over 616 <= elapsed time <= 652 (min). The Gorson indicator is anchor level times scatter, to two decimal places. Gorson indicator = 5.61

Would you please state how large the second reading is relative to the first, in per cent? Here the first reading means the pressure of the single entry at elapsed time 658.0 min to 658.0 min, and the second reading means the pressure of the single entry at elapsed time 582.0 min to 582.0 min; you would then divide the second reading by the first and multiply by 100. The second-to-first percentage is 103.5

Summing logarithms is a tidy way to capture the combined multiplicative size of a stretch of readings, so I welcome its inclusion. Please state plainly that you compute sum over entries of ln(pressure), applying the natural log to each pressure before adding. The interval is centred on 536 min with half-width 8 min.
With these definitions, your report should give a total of 13.7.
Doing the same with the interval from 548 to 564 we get 13.5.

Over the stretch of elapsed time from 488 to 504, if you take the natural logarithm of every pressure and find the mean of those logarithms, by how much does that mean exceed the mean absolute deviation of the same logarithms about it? 3.30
